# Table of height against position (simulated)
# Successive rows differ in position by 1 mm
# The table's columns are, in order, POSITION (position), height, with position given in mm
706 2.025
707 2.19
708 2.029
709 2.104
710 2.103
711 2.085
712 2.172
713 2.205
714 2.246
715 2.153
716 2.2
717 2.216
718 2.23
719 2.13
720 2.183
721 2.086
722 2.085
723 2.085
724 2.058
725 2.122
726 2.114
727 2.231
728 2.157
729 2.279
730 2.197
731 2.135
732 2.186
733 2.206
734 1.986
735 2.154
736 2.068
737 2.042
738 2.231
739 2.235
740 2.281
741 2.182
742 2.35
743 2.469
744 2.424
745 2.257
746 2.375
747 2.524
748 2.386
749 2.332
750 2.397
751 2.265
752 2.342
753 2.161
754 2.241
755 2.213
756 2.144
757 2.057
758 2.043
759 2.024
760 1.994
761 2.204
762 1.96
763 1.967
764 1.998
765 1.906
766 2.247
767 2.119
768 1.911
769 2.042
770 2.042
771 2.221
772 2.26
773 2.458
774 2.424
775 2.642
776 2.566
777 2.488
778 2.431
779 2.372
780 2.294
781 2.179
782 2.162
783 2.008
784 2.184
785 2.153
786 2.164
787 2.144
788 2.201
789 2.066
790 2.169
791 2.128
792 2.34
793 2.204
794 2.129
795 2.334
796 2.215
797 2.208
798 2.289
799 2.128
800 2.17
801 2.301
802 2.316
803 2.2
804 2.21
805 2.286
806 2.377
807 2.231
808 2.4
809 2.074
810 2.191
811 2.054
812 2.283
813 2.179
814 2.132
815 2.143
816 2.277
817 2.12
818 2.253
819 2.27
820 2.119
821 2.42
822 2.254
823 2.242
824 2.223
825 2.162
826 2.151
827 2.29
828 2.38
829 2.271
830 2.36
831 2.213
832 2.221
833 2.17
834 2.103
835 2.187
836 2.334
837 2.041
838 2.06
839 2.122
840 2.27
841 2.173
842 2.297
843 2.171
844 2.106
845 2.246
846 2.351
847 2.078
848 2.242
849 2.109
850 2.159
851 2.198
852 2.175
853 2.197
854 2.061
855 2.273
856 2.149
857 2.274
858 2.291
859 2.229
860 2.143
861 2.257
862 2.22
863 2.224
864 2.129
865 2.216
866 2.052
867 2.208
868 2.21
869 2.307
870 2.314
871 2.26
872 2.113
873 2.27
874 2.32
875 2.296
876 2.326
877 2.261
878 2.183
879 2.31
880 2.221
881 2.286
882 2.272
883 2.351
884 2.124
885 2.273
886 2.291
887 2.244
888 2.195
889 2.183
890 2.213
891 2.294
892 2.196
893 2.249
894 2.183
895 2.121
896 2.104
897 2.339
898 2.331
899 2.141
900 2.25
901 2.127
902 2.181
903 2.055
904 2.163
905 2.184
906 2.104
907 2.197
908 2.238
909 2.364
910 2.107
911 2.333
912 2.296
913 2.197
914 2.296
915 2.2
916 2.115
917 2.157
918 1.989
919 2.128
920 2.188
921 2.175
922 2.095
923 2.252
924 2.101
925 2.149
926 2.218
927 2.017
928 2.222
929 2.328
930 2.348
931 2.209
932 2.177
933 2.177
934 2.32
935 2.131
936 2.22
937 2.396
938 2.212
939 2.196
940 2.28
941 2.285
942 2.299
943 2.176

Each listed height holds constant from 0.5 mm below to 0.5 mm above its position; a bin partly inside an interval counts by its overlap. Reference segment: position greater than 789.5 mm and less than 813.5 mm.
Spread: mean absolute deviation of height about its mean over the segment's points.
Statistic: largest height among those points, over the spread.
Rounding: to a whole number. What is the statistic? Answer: 32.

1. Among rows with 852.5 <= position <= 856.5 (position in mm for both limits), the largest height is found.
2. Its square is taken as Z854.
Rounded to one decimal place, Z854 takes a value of 5.2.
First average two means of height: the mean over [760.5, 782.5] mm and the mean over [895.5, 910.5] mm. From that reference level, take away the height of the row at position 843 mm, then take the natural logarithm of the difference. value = -3.31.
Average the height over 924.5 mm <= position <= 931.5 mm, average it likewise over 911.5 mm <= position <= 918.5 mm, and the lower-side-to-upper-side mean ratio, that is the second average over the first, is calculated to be 0.984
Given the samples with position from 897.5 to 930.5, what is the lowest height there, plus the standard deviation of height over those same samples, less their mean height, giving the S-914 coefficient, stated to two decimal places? -0.11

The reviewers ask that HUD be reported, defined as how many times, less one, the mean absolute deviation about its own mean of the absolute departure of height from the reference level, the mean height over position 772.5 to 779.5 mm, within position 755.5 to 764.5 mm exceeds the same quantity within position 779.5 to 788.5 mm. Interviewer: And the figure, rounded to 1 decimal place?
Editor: 0.4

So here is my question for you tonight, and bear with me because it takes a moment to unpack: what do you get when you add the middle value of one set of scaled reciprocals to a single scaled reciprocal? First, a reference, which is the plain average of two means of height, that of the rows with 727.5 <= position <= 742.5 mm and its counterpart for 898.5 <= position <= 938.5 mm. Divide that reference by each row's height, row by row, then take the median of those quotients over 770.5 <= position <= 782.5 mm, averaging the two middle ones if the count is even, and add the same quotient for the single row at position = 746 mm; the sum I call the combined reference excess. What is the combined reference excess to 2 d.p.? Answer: 1.83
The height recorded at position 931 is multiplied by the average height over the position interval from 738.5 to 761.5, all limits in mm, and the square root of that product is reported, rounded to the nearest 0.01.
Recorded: 2.23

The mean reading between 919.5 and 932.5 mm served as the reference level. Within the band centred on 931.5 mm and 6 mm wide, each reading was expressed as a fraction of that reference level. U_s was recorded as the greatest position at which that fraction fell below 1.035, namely 933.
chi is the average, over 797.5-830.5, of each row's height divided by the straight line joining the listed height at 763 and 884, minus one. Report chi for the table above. 0.099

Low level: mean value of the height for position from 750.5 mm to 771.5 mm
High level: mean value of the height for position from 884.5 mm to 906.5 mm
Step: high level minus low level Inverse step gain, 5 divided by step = 50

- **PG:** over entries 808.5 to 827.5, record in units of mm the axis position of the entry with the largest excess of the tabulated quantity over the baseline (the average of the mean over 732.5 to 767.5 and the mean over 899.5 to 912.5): 821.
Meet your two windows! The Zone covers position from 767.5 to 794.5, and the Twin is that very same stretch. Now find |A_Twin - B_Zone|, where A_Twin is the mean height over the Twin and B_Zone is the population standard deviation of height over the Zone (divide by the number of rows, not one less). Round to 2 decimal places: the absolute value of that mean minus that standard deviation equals 2.06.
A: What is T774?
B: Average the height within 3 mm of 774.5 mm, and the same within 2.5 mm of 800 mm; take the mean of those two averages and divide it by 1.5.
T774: 1.571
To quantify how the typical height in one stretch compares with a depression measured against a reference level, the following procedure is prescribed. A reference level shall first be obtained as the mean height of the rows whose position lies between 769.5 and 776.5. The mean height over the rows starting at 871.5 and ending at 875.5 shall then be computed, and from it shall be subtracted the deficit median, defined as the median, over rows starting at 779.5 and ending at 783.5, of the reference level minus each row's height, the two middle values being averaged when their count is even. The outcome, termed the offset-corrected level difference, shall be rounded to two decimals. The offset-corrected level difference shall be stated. 2.05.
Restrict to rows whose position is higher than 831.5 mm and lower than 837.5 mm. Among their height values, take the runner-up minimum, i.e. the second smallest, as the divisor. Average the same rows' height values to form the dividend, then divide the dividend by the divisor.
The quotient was 1.03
